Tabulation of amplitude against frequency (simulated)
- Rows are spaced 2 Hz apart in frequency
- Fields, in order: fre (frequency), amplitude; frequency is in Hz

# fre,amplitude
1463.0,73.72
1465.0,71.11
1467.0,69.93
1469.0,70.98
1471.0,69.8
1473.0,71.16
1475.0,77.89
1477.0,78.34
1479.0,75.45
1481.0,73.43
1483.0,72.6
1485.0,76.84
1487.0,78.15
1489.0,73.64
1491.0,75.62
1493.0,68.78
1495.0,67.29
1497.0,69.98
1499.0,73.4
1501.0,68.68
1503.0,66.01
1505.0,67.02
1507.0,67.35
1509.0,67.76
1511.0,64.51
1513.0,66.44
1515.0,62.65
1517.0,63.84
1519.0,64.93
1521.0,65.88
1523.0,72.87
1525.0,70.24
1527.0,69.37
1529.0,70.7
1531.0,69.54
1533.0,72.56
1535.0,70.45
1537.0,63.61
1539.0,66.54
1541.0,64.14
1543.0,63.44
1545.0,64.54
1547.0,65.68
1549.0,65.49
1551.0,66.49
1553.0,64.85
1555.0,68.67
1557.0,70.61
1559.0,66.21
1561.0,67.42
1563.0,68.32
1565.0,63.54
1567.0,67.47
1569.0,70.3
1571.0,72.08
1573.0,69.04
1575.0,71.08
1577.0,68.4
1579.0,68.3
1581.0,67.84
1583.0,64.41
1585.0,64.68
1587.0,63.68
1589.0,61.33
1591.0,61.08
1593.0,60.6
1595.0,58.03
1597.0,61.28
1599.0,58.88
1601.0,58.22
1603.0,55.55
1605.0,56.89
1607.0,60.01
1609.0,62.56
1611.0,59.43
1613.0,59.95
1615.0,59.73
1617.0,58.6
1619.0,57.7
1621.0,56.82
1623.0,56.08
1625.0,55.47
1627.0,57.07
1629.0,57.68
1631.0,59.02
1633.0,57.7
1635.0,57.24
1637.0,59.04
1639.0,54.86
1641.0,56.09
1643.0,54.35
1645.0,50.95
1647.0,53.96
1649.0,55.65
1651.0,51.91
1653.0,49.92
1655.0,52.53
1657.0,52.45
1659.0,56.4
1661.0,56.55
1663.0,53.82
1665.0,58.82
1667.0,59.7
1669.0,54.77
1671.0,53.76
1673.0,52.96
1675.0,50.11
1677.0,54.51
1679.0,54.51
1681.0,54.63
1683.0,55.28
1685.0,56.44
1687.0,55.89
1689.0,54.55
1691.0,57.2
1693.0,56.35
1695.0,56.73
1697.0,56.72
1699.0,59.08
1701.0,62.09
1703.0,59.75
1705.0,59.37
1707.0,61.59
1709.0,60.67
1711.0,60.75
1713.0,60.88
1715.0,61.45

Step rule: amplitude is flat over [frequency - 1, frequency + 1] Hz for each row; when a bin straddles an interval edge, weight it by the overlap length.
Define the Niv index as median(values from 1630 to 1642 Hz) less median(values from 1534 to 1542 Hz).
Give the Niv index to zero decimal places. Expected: -8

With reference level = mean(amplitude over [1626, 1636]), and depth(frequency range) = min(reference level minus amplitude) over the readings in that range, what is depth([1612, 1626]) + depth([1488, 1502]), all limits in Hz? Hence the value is -20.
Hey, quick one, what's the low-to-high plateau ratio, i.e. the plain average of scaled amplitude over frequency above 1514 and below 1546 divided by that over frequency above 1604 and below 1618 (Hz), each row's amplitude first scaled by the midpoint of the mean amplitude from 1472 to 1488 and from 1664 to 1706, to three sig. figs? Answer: 1.13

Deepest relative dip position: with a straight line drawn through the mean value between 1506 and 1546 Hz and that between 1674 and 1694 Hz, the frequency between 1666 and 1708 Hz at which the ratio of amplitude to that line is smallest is 1675.0 Hz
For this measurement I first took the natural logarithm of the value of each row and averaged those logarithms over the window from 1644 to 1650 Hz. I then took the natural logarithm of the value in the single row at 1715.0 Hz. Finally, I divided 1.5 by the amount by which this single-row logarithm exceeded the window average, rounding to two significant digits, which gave 11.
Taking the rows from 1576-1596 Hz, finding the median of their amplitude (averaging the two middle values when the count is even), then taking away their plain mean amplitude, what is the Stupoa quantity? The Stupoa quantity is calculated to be 0.2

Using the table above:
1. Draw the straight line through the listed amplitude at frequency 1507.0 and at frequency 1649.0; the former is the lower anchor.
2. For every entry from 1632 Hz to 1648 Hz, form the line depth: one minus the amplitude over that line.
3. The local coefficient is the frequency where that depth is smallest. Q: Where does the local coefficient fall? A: 1637.0 Hz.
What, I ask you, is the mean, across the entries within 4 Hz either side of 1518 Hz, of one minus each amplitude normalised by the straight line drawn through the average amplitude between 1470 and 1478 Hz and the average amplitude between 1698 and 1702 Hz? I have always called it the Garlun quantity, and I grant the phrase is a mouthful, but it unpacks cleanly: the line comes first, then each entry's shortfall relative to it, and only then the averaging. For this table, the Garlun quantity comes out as 0.102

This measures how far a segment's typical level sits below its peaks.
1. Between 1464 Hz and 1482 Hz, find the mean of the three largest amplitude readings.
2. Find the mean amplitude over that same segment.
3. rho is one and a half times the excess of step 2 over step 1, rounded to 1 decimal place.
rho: -6.2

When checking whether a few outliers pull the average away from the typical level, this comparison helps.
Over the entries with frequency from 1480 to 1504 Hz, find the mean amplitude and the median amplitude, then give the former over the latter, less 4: -3.01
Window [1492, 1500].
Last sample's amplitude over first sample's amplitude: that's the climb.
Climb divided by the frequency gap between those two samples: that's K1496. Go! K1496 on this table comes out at 0.77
